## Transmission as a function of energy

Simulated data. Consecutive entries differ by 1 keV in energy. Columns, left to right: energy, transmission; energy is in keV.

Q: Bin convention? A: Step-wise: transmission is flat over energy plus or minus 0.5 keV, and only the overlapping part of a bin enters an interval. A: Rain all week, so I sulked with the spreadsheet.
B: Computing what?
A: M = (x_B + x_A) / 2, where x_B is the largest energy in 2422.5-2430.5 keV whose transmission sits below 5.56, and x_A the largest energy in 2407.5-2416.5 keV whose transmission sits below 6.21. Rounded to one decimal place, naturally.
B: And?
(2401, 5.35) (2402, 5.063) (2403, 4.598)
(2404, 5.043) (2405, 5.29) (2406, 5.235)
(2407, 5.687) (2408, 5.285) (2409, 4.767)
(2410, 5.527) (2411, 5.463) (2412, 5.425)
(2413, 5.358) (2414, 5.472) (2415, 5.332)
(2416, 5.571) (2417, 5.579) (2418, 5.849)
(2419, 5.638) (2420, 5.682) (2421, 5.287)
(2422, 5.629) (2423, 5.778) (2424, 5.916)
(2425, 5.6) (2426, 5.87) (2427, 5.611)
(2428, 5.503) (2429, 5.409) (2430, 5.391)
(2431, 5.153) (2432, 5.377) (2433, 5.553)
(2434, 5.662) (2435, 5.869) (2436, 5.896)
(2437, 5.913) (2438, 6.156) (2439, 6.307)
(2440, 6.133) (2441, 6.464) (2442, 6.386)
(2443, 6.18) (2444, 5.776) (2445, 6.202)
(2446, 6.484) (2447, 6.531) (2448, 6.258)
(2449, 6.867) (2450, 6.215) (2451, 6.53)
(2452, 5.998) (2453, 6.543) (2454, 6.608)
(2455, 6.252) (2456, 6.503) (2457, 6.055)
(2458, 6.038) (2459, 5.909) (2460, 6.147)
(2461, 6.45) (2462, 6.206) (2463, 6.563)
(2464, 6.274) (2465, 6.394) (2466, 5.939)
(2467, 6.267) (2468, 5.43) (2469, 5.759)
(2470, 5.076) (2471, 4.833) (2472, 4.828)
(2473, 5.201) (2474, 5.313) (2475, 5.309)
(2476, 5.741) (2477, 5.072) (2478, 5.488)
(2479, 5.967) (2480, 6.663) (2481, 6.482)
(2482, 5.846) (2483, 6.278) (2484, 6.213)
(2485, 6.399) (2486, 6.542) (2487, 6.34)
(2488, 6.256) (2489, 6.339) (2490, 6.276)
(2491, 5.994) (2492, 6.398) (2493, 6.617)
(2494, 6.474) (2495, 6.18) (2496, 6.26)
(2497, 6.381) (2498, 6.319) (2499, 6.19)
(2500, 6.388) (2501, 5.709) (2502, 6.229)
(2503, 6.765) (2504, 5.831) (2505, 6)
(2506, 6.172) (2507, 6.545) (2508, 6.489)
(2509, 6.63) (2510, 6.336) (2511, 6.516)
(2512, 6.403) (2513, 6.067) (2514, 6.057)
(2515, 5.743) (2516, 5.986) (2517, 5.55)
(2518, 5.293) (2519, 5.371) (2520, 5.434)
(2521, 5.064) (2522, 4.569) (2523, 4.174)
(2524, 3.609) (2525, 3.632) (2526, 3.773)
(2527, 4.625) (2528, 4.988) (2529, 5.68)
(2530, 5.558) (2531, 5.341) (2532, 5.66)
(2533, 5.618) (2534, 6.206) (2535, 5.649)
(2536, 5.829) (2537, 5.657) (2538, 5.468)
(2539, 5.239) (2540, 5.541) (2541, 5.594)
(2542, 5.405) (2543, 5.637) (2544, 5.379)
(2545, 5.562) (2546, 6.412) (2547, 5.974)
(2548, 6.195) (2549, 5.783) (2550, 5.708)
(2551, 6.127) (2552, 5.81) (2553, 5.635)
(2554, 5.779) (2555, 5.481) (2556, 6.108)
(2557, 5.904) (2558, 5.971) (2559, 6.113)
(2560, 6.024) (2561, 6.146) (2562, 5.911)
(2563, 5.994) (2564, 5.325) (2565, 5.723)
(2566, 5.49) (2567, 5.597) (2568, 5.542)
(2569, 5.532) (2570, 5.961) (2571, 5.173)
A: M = 2423.0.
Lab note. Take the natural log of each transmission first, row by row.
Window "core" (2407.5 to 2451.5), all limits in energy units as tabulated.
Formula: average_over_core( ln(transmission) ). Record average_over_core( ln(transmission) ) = 1.75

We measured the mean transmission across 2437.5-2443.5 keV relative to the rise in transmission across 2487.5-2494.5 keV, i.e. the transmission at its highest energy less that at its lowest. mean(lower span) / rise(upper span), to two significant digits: 29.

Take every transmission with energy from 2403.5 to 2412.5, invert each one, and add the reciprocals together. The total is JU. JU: 1.70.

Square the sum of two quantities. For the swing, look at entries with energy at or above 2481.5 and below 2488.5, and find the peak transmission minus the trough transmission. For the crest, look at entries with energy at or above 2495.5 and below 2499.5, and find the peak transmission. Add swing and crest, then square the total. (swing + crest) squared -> 50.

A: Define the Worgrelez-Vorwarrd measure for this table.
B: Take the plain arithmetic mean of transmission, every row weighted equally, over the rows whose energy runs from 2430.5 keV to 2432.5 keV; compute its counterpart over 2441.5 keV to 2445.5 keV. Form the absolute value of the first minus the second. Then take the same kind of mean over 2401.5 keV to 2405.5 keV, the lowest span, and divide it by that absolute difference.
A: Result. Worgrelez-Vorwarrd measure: 6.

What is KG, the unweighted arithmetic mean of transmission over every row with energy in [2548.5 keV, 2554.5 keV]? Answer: 5.8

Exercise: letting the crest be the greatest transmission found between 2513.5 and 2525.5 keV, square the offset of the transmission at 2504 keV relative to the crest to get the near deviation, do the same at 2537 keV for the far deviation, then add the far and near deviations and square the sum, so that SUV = 0.045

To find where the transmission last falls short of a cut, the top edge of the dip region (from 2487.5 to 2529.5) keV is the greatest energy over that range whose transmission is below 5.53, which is 2528 keV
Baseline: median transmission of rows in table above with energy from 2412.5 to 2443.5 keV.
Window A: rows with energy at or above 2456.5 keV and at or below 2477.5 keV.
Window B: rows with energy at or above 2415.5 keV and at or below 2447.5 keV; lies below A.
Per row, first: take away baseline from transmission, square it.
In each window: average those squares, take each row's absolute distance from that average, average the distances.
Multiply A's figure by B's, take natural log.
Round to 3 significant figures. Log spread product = -3.31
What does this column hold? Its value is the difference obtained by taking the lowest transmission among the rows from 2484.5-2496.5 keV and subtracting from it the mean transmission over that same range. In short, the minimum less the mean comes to -0.3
